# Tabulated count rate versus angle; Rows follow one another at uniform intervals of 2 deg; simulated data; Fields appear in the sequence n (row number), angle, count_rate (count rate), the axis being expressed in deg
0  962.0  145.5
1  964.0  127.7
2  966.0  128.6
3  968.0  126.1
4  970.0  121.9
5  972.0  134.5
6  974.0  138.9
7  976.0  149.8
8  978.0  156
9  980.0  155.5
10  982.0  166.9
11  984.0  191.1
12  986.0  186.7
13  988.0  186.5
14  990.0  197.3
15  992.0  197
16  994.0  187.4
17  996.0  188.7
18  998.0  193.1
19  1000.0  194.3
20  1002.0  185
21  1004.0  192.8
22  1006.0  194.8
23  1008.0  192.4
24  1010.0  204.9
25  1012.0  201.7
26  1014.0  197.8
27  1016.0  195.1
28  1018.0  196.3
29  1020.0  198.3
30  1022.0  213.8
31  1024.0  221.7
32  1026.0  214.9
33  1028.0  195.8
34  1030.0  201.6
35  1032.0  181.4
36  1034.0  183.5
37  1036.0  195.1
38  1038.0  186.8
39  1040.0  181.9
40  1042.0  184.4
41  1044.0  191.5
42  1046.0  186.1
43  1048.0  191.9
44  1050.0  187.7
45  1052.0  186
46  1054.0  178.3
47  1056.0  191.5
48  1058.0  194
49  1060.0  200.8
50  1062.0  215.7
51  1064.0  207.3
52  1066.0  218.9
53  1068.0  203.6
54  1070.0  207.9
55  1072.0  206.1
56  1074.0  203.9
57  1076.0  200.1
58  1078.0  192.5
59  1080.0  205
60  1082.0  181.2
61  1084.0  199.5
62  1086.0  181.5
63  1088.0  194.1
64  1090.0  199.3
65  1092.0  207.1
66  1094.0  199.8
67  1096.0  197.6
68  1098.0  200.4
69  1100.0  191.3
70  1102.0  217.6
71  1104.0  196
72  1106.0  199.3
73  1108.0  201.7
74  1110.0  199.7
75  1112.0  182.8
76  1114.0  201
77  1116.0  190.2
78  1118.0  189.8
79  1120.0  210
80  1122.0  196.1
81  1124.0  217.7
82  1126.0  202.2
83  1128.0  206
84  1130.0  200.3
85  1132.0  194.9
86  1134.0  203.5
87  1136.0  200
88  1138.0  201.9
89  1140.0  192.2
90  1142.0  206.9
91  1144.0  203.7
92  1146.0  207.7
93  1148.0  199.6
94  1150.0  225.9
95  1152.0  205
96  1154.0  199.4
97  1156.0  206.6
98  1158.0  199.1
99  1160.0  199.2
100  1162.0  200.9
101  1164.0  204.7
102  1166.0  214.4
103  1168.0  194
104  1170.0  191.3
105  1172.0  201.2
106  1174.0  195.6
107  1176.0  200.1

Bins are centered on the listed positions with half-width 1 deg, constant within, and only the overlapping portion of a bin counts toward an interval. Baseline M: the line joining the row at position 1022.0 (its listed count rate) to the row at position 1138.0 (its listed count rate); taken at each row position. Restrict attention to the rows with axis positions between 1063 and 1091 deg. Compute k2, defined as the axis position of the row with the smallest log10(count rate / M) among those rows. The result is 1082.0 deg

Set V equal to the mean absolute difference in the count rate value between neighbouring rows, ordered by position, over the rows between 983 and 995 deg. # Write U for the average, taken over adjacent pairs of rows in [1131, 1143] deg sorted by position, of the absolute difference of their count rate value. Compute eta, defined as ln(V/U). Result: -0.4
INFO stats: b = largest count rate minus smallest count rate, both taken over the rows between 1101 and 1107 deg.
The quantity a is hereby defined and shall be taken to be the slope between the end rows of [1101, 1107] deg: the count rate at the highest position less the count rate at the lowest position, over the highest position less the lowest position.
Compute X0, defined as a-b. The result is -26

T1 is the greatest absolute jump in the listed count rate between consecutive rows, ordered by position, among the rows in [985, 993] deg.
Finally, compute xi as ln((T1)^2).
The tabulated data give 4.8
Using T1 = 11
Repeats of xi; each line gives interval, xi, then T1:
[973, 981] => 4.8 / 11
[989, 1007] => 4.5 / 10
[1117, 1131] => 6.1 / 22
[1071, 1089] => 6.3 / 24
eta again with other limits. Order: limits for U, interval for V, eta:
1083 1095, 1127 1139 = -0.7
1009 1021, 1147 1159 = 1.6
